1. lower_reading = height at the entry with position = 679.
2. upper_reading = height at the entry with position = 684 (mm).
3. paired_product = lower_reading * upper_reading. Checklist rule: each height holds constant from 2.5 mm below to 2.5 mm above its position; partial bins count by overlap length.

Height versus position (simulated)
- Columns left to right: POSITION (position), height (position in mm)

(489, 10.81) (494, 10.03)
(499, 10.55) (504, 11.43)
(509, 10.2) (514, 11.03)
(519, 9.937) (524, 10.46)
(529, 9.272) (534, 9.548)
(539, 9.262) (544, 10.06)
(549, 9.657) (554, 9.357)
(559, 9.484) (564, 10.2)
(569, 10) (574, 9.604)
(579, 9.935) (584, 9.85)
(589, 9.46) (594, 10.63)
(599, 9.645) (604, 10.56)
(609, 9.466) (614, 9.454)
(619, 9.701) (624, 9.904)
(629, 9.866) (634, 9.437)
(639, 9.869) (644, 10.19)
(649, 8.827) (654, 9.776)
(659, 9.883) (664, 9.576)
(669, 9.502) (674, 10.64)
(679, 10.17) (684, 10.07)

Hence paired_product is 102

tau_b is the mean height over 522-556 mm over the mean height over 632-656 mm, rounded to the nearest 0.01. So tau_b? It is 1.00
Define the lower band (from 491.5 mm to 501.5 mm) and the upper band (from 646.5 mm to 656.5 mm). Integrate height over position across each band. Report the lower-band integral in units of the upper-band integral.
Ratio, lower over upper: 1.11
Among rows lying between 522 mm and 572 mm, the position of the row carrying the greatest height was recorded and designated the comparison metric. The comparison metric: 524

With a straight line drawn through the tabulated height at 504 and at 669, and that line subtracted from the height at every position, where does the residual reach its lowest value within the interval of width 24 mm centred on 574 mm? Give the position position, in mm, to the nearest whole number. 574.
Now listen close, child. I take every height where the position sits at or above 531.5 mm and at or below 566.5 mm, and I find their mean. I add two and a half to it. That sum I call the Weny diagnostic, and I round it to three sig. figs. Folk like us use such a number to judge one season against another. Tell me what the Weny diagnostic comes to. 12.2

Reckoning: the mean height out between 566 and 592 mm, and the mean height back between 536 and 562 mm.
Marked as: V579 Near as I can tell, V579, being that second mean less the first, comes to -0.2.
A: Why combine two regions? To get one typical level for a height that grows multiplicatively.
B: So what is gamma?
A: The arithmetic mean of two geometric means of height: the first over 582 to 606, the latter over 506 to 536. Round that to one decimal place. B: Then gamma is 10.0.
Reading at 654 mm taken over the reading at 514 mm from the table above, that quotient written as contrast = 0.89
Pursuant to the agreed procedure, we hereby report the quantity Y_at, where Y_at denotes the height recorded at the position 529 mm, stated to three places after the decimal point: 9.272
